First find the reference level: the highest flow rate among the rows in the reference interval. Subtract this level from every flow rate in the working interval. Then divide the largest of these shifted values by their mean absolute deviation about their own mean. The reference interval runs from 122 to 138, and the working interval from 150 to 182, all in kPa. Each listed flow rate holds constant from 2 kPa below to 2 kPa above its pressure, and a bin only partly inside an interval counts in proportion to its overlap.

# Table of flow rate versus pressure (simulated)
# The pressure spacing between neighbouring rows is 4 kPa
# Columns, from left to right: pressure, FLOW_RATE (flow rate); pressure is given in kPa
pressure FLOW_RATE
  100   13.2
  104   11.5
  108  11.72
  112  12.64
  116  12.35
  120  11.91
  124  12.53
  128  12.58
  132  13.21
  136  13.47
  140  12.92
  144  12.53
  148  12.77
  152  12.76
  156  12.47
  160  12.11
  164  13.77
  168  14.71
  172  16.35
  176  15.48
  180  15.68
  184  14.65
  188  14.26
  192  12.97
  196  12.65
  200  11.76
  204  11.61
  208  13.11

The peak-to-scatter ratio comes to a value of 2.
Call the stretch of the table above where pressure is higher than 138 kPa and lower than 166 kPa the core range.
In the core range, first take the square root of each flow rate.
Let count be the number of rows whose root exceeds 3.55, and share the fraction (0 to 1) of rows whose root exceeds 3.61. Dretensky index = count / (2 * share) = 14.0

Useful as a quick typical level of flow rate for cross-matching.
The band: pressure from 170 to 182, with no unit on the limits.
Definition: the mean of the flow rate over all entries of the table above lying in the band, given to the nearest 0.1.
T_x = 15.8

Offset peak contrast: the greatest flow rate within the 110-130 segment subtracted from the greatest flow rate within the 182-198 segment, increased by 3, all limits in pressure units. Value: 5.0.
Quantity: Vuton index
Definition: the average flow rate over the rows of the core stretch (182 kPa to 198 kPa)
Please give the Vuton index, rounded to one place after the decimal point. 13.6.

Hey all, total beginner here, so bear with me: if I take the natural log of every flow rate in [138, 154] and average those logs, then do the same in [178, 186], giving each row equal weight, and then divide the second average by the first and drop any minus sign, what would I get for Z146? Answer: 1.068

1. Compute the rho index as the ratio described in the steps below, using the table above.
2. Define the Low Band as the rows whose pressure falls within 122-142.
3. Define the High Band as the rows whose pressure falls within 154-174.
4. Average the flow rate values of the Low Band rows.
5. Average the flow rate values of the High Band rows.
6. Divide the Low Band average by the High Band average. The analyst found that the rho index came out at 0.93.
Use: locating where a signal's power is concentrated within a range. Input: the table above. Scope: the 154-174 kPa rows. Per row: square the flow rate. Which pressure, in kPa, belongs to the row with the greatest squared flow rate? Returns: 172 kPa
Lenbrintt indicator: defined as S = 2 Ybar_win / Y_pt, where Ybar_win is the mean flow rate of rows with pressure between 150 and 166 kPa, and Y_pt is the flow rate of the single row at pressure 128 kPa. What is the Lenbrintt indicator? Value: 2.03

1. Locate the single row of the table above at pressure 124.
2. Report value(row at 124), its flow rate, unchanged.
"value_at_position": 12.53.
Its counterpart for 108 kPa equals 11.72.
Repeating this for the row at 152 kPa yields 12.76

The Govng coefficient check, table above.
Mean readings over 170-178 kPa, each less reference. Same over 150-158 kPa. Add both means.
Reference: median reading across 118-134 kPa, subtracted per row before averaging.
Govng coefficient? 3.4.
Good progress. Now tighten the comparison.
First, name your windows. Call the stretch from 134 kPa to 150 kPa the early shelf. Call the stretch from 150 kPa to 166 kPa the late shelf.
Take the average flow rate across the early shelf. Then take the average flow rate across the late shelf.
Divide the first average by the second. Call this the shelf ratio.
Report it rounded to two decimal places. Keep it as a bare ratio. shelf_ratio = 1.01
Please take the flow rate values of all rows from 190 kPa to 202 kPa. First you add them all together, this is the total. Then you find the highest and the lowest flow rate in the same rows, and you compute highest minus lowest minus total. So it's -36.2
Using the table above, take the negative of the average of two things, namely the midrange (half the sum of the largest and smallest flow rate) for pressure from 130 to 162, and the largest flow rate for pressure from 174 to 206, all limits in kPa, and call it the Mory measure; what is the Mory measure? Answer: -14.2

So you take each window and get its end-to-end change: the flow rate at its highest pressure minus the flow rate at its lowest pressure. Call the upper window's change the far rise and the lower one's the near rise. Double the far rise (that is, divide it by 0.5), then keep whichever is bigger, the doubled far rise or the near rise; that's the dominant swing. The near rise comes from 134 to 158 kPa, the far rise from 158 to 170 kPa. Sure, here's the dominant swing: 5.2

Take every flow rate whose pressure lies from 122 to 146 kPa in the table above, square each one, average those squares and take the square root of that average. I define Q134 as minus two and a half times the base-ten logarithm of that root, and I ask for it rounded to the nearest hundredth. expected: -2.77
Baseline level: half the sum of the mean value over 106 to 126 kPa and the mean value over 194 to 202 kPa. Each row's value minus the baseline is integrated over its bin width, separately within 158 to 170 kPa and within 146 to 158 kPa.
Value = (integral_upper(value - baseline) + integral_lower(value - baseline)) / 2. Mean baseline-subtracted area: 11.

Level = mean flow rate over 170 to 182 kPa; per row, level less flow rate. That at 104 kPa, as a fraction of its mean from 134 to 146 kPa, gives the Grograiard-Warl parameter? 1.5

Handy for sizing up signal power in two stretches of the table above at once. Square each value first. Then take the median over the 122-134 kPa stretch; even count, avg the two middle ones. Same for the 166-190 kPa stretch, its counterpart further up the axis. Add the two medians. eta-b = 386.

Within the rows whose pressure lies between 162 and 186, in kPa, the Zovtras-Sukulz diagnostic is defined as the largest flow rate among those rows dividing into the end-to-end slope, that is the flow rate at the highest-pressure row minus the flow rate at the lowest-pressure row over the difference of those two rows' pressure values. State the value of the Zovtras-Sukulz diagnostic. 0.003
